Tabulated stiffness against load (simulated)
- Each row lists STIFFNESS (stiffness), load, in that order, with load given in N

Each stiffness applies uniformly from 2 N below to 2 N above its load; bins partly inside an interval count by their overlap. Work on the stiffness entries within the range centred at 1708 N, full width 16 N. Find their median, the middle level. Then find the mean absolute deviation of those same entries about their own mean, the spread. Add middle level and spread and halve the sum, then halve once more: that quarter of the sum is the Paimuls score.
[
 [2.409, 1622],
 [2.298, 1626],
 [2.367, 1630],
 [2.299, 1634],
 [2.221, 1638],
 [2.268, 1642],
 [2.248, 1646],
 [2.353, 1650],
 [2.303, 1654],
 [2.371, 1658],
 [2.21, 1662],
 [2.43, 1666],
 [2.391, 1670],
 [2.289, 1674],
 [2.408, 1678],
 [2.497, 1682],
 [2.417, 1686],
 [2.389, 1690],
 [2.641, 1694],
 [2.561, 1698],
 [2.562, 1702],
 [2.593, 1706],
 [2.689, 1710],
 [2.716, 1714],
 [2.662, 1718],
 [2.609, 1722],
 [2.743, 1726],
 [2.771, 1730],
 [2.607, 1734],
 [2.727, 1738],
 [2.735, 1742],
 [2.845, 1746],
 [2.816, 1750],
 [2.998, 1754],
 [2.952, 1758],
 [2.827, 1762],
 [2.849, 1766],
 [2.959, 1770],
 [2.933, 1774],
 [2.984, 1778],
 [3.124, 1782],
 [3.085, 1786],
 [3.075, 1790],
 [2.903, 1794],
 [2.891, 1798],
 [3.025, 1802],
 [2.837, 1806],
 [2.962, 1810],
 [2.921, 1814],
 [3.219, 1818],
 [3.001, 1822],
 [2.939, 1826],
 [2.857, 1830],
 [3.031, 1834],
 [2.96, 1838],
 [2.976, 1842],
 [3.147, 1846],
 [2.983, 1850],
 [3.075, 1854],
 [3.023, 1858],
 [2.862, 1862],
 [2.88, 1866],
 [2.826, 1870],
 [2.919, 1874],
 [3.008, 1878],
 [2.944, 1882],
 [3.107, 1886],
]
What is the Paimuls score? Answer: 0.68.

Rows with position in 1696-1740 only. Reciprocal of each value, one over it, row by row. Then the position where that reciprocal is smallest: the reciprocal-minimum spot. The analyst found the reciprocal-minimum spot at 1730 N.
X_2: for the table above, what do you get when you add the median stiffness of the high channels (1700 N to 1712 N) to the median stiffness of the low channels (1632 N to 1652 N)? 4.9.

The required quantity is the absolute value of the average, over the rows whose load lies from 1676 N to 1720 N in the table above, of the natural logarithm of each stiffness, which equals 0.94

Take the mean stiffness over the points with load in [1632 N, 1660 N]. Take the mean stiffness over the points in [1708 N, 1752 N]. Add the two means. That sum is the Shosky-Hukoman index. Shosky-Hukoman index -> 5.01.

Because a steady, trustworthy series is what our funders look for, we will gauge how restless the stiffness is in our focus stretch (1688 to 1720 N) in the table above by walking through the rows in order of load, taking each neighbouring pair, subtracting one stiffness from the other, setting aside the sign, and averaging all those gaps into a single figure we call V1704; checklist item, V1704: 0.077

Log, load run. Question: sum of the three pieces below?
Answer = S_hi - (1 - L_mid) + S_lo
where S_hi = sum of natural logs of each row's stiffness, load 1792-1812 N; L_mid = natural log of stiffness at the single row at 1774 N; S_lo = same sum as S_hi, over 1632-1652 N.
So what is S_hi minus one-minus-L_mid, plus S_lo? 9.6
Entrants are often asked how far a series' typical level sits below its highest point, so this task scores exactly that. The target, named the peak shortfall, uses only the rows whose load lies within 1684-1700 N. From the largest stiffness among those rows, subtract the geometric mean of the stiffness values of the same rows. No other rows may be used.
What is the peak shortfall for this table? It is 0.14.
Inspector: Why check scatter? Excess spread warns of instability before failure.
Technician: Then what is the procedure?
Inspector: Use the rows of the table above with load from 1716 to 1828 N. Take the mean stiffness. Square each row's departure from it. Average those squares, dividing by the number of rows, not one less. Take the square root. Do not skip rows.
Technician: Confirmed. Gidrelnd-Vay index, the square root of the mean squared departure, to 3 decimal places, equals 0.149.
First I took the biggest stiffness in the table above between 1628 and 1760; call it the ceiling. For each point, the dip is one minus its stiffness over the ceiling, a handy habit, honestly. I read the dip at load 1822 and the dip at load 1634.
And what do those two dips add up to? 0.23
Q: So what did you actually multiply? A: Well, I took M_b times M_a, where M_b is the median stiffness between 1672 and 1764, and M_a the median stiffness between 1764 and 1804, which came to 7.9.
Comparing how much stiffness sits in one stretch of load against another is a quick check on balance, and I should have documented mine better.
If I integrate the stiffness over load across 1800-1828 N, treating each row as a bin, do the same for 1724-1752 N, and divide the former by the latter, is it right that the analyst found 1.09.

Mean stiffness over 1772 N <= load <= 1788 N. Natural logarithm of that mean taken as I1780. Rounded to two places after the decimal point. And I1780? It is 1.11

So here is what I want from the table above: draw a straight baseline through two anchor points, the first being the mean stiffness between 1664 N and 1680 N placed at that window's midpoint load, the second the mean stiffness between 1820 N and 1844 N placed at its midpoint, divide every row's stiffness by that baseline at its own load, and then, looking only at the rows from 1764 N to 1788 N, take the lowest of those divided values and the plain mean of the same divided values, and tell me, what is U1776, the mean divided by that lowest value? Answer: 1.035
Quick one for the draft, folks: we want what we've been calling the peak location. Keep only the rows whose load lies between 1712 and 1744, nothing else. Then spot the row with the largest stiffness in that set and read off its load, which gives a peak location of 1730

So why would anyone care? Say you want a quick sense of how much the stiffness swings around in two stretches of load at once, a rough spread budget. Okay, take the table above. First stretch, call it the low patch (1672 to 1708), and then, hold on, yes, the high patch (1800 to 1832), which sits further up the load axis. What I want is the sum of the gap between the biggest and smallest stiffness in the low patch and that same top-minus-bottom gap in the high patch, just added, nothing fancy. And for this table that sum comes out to 0.73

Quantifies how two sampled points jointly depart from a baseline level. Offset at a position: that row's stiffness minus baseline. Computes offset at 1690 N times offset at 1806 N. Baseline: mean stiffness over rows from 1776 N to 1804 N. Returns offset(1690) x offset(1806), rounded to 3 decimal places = 0.109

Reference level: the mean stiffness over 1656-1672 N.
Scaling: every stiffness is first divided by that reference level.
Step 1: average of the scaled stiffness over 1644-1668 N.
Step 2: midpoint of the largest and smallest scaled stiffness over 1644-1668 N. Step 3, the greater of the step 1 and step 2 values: 0.99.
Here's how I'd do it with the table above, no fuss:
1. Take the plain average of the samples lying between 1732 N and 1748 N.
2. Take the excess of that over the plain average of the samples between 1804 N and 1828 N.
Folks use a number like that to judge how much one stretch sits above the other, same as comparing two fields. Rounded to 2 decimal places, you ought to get -0.25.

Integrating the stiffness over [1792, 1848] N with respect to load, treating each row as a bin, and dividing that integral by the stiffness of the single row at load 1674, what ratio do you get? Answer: 73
